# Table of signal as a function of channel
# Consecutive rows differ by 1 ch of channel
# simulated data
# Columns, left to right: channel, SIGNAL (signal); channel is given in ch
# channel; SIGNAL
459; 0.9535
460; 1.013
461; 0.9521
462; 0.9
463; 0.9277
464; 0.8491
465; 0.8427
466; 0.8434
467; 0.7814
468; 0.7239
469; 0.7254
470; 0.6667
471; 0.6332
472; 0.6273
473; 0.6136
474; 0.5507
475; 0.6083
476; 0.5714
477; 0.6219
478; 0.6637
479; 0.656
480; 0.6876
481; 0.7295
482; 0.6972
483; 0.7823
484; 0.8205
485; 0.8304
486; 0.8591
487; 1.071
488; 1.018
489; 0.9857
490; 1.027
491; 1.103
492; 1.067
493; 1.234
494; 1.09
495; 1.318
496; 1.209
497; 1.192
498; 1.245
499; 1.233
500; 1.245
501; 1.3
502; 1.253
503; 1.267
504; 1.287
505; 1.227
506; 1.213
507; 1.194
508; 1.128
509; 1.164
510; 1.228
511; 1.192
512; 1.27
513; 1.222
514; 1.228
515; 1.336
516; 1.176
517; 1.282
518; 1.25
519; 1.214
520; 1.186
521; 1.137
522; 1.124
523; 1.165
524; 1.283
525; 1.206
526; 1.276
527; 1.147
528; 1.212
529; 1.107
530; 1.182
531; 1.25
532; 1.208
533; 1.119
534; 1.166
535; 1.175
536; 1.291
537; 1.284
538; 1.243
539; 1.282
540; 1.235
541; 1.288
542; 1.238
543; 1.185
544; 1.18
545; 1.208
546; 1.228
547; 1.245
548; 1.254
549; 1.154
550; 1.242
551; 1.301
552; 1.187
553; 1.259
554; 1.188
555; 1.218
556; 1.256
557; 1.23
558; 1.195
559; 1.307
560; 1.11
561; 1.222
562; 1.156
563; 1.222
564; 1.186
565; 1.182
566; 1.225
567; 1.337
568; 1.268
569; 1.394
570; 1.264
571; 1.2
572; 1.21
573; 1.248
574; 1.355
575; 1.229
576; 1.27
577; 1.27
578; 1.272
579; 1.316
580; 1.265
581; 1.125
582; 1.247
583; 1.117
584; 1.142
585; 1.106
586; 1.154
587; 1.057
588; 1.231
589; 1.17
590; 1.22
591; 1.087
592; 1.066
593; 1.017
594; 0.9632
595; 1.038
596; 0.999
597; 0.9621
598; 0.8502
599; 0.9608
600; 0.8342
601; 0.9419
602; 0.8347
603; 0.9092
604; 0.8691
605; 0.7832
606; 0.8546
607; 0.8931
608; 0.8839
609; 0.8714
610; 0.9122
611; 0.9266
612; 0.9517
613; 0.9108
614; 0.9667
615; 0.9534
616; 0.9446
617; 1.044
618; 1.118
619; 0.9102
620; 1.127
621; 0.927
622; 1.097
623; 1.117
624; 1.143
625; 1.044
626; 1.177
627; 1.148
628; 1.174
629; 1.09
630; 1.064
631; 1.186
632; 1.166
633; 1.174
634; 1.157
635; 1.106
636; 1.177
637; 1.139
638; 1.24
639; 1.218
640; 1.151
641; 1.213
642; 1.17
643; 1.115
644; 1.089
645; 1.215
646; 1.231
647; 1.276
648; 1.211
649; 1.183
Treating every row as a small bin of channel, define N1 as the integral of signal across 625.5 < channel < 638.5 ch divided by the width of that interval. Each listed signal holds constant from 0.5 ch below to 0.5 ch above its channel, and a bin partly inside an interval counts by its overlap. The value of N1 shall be 1.15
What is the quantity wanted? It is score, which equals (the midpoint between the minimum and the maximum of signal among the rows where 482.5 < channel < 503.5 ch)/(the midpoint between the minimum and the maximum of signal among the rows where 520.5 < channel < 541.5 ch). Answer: 0.88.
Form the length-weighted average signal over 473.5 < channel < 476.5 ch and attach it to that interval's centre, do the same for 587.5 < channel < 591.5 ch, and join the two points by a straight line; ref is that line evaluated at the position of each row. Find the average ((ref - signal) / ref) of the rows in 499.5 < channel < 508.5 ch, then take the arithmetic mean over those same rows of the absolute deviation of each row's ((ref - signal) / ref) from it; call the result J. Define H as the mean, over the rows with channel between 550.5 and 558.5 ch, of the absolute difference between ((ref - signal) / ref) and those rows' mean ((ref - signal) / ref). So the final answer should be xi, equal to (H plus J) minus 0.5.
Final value -0.38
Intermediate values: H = 0.038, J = 0.081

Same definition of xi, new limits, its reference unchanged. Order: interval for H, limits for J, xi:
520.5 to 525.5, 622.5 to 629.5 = -0.42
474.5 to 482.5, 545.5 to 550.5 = -0.42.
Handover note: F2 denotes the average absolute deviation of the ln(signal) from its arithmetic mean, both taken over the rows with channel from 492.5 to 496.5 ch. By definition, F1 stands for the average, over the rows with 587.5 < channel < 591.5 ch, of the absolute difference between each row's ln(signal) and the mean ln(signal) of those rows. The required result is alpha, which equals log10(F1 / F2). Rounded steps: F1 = 0.042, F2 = 0.05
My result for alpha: -0.1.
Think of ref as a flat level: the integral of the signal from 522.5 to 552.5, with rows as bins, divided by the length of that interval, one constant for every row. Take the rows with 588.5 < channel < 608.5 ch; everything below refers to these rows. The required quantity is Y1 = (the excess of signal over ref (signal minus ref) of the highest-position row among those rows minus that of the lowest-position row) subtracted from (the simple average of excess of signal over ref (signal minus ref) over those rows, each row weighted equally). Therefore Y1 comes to 0.0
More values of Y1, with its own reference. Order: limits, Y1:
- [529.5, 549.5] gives 0.0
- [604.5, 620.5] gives -0.6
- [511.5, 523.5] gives 0.1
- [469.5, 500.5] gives -0.9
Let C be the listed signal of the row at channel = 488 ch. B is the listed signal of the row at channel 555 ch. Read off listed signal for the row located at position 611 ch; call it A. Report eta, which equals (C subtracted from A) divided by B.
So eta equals -0.08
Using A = 0.9266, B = 1.218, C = 1.018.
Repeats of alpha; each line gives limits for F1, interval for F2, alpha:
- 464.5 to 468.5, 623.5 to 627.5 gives 0.2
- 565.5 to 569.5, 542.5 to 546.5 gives 0.5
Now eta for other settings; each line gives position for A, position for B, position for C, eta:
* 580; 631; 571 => 0.05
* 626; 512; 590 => -0.03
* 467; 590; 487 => -0.24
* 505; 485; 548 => -0.03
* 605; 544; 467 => 0.00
